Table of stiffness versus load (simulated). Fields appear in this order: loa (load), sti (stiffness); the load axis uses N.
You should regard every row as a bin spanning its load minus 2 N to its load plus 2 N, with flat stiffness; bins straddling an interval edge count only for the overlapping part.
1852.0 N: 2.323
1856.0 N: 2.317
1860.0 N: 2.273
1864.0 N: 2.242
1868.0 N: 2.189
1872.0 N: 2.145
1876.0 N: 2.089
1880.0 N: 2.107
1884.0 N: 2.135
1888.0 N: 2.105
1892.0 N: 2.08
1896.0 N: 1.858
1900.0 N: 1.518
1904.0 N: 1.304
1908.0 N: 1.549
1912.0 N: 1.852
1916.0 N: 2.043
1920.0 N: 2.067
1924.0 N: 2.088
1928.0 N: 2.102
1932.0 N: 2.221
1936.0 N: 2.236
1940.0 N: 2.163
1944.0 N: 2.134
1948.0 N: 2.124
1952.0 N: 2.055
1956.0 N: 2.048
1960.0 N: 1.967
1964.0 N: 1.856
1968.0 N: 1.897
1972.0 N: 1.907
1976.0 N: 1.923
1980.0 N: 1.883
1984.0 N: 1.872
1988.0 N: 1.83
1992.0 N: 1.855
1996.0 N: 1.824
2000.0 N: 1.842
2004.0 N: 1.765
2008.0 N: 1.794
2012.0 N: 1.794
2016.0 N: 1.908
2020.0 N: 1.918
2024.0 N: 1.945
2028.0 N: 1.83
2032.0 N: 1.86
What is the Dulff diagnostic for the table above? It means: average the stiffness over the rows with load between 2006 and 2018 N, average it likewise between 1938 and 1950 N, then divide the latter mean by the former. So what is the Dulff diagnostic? 1.17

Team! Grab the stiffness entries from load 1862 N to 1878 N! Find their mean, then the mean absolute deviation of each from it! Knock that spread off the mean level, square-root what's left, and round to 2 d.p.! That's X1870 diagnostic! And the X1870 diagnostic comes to 1.45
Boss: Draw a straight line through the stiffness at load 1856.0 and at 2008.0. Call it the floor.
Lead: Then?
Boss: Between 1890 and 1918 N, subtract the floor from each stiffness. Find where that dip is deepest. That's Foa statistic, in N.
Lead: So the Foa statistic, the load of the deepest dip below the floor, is 1904.0 N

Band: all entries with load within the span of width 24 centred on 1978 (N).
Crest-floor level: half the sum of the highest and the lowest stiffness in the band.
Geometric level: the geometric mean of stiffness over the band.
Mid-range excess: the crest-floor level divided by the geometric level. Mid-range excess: 1.00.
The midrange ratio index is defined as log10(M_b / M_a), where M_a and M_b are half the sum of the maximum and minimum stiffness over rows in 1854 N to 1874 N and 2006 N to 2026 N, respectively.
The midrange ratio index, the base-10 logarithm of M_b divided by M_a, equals -0.08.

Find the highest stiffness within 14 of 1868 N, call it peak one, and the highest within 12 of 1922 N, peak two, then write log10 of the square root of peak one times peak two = 0.356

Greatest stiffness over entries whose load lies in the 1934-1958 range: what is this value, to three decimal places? 2.236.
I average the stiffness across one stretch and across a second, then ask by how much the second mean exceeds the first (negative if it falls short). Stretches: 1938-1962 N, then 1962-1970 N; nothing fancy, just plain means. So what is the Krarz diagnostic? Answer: -0.21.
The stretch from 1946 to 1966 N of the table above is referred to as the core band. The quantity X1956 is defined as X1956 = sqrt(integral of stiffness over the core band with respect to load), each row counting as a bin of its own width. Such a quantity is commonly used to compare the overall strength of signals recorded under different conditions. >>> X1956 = 6.34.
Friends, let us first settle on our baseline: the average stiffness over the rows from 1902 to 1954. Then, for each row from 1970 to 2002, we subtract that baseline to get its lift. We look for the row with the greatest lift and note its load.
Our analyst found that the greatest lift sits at 1976.0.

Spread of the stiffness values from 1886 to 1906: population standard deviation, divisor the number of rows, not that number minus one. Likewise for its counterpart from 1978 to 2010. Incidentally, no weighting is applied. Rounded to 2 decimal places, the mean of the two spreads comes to 0.18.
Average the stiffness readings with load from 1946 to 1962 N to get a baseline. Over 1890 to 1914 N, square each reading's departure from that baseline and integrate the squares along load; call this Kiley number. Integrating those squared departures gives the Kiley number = 4.6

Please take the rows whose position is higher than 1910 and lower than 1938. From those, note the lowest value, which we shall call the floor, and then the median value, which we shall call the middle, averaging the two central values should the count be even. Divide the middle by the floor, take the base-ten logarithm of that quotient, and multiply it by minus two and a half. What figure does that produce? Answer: -0.13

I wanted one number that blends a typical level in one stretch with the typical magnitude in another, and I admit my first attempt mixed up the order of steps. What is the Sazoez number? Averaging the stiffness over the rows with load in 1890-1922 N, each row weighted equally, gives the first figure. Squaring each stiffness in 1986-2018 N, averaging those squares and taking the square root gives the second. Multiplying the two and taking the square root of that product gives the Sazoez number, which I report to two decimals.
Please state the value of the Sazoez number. 1.81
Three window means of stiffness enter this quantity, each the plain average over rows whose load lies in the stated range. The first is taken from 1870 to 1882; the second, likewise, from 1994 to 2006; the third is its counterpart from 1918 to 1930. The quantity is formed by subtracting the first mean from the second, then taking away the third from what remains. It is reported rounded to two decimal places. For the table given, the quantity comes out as -2.39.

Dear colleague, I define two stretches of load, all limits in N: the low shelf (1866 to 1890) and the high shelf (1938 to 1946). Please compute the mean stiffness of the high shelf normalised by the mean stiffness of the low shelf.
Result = 1.01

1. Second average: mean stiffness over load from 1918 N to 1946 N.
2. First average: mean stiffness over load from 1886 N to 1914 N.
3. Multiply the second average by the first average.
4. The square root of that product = 1.9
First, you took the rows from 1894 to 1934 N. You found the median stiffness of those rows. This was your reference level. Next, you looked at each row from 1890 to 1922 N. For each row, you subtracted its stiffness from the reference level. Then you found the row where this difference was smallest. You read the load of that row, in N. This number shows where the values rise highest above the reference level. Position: 1892.0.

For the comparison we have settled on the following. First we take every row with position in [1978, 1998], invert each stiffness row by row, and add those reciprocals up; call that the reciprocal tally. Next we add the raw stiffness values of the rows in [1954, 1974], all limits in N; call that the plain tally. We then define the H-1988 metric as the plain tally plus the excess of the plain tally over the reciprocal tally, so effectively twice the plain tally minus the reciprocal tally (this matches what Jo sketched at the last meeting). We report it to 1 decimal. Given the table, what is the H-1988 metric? 16.7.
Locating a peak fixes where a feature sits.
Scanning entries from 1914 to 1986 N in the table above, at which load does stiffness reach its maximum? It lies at 1936.0 N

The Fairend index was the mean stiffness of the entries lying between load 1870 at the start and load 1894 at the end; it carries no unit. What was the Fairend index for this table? 2.11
